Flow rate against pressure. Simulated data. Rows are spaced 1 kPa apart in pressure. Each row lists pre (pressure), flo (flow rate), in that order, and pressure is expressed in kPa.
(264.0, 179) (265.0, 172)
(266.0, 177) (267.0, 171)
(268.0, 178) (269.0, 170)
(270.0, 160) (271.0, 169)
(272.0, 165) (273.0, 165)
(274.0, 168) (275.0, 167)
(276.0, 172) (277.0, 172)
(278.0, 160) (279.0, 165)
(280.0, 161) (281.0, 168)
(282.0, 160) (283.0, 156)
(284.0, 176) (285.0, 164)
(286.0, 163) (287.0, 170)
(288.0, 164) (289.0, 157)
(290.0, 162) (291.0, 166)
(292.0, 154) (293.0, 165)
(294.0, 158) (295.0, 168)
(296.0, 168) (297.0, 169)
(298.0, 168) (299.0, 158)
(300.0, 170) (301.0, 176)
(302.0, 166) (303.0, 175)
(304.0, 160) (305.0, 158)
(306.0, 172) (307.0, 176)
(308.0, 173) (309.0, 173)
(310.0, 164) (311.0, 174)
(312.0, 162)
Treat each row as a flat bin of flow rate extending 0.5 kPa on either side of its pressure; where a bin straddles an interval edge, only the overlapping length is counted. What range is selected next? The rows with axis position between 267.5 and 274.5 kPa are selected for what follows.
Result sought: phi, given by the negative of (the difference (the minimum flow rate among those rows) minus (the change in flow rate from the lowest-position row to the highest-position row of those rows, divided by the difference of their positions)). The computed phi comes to -162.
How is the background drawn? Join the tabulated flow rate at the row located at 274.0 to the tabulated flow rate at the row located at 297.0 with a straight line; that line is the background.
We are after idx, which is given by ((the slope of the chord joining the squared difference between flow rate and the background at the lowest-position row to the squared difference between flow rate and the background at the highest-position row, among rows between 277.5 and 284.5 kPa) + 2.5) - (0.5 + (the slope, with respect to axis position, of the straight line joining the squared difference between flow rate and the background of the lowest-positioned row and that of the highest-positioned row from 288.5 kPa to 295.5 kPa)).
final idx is 23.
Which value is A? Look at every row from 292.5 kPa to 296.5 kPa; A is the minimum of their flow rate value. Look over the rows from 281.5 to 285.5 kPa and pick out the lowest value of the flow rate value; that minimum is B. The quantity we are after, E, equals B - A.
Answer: -2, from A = 158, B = 156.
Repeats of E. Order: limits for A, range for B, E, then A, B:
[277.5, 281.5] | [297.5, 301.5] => -2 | 160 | 158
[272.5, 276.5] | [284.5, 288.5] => -2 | 165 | 163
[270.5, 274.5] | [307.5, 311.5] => -1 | 165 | 164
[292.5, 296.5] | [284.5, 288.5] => 5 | 158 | 163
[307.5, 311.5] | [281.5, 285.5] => -8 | 164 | 156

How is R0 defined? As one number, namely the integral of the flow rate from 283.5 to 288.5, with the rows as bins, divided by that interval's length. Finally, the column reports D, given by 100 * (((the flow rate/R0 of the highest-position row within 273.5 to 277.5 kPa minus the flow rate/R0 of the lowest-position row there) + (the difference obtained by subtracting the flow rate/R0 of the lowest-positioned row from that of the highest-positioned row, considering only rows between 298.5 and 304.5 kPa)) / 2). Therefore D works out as 2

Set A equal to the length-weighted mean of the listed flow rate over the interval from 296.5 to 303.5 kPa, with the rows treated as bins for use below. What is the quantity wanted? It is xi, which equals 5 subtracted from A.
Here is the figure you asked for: 164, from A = 169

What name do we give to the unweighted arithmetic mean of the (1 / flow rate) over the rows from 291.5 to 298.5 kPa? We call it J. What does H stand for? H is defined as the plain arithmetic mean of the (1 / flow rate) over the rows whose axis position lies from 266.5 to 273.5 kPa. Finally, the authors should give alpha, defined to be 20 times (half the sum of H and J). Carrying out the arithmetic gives 0.120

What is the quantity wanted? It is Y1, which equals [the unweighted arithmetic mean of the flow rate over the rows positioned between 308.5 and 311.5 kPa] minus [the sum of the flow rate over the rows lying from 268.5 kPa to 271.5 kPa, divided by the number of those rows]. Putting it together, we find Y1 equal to 4.0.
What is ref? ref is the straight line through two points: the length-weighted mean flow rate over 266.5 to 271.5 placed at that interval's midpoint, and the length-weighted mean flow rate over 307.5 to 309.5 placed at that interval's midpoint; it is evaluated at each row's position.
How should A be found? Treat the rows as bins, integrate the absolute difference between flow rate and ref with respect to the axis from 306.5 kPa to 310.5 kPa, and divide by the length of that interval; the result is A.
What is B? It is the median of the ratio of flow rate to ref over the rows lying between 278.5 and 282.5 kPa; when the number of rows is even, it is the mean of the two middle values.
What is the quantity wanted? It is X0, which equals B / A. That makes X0 0.31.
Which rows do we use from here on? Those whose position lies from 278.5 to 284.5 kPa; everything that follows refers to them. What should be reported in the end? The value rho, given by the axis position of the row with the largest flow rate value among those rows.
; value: 284.0 kPa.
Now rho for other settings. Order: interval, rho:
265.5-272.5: 268.0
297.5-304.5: 301.0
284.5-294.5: 287.0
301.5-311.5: 307.0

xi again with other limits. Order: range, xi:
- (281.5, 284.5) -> 159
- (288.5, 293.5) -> 156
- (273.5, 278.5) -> 163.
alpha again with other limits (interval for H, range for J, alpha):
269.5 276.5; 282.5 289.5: 0.121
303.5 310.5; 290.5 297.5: 0.121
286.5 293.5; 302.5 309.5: 0.121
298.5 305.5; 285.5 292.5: 0.122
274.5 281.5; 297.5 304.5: 0.120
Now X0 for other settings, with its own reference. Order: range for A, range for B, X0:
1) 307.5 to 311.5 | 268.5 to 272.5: 0.39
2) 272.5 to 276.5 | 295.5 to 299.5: 0.33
